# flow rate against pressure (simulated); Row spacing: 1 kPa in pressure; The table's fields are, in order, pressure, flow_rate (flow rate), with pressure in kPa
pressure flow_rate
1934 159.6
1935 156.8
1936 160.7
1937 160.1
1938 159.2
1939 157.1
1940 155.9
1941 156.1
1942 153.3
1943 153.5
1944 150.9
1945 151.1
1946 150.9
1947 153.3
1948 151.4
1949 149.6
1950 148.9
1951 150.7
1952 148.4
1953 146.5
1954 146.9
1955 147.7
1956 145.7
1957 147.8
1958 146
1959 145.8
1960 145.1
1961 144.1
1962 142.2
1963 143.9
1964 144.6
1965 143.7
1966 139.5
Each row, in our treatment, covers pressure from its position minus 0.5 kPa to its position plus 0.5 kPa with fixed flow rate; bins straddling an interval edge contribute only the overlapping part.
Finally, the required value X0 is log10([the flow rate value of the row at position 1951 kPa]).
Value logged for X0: 2.18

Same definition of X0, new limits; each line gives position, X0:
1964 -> 2.16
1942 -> 2.19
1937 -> 2.20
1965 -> 2.16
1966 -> 2.14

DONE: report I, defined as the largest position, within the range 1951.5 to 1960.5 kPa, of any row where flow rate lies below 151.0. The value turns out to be 1960 kPa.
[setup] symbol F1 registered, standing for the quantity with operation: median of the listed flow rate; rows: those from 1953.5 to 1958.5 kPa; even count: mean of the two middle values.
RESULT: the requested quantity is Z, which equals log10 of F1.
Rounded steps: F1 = 147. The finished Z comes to 2.17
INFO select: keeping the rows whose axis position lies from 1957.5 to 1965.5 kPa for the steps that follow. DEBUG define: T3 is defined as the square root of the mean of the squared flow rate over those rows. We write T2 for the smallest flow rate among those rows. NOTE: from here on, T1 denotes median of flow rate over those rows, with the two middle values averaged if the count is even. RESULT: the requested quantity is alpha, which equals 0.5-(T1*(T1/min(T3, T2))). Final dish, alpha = -146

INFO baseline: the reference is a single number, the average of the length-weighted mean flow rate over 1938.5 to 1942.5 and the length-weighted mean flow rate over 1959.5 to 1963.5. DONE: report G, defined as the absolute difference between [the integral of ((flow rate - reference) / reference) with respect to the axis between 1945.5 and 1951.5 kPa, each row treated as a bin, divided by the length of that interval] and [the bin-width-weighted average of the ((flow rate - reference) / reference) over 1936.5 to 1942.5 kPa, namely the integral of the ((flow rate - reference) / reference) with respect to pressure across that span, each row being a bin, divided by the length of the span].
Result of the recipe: 0.041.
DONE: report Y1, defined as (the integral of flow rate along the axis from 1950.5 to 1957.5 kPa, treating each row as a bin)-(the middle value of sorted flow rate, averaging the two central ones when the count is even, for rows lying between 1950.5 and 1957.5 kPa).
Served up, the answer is 886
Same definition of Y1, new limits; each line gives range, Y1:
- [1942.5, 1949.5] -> 910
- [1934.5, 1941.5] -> 949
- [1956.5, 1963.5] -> 870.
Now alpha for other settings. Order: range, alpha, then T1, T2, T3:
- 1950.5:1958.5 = -148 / 147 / 145.7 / 147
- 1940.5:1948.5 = -153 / 152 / 150.9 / 153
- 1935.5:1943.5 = -159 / 157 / 153.3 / 157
